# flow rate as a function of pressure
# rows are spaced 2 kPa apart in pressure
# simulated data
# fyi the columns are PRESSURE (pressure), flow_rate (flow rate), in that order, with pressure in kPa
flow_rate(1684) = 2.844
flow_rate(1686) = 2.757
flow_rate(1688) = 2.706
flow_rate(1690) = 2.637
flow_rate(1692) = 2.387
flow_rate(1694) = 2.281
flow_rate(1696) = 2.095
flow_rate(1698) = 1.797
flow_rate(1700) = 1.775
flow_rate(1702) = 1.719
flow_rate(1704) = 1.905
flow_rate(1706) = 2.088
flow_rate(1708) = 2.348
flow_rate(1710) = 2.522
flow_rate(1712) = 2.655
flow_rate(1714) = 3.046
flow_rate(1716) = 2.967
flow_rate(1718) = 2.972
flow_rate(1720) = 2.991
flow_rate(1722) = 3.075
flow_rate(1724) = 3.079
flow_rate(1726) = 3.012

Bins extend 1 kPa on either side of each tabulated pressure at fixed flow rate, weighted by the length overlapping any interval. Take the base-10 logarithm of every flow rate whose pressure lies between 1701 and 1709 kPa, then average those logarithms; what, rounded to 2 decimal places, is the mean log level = 0.30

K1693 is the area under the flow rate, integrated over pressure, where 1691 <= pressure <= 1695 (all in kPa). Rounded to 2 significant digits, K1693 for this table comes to 9.3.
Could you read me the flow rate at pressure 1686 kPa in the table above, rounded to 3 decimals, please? 2.757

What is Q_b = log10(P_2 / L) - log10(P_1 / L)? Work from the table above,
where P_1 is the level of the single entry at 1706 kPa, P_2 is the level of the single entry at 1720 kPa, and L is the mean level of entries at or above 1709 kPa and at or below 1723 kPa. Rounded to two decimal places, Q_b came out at 0.16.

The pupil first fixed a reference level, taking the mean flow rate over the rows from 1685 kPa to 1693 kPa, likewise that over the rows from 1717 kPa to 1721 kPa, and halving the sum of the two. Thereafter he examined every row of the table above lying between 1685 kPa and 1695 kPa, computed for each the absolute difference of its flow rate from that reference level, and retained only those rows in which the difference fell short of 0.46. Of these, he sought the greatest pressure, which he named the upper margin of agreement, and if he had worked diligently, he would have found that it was 1692 kPa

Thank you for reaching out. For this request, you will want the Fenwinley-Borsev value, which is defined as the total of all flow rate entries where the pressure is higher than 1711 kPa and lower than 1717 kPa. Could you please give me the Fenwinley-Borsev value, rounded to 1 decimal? 8.7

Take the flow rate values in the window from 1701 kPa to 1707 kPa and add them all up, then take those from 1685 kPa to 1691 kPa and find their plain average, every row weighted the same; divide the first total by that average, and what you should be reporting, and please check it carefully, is 2.1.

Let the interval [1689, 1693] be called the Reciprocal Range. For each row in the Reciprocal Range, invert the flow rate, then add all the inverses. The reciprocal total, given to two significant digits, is 0.80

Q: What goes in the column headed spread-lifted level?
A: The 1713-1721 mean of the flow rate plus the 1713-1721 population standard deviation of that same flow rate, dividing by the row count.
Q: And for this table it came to 3.0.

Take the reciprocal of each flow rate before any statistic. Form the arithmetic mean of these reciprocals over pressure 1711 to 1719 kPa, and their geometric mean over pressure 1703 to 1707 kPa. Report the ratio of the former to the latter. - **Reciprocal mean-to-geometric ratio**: 0.69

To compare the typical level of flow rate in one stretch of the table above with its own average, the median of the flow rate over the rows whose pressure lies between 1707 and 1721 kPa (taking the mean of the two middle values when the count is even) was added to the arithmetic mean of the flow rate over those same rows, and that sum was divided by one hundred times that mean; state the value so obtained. 0.0207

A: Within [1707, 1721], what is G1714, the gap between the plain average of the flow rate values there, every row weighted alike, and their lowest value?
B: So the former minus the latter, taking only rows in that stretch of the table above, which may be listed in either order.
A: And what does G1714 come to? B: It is 0.44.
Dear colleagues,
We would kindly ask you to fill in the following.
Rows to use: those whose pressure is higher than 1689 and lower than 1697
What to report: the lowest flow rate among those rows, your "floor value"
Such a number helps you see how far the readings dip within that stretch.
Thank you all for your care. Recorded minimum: 2.095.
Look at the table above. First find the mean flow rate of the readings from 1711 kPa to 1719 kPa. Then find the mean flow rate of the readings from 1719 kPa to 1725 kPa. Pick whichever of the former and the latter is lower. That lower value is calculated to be 2.9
